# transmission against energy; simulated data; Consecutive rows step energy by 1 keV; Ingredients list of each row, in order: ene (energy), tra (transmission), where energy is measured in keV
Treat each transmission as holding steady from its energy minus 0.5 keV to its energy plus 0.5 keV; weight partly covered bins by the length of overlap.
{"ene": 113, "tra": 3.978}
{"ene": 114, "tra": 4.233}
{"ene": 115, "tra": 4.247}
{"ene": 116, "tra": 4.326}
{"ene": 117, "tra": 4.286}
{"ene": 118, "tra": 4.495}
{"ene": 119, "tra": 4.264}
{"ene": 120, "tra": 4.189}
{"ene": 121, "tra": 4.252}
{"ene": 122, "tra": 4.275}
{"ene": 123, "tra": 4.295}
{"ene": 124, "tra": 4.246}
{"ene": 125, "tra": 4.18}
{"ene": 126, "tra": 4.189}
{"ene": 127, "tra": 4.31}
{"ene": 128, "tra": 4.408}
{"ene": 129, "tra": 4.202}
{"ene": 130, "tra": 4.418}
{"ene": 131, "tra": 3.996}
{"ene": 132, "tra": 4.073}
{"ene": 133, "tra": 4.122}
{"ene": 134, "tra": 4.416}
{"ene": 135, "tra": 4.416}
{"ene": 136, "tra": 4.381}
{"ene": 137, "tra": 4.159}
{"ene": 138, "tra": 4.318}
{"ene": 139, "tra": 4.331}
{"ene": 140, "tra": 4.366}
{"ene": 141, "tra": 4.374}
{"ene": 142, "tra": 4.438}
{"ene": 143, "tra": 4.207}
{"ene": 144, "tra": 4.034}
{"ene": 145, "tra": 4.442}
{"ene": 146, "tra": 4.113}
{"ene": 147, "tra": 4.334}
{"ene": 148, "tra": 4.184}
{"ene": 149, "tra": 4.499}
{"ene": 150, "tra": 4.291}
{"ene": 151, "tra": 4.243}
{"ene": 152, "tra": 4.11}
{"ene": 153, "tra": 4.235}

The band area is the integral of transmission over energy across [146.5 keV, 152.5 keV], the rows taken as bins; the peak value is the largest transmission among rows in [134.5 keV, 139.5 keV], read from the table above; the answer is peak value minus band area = -21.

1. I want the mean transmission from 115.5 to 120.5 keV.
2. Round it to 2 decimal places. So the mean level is 4.31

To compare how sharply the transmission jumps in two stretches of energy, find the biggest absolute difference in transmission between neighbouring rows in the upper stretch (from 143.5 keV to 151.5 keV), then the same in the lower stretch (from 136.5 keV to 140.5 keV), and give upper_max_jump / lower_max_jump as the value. 2.6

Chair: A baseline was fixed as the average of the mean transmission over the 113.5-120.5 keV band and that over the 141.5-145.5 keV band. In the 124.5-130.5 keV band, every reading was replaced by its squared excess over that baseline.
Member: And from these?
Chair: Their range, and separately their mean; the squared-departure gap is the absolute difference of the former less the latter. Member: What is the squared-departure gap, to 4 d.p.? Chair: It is 0.0068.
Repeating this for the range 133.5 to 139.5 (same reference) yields 0.0056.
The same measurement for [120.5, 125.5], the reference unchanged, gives 0.0083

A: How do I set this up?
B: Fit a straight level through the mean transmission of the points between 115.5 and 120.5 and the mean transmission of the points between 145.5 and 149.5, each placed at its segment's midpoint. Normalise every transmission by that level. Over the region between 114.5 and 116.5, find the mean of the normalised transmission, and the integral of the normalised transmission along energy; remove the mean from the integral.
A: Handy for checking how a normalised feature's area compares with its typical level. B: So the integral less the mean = 0.99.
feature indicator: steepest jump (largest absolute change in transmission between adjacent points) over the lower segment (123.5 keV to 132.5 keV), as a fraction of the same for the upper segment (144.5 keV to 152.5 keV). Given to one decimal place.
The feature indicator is 1.3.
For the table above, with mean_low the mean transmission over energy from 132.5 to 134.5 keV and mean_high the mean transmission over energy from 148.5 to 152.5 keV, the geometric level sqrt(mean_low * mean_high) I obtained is 4.28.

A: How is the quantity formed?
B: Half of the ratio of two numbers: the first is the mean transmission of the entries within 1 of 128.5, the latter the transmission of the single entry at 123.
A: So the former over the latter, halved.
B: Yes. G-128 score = 0.501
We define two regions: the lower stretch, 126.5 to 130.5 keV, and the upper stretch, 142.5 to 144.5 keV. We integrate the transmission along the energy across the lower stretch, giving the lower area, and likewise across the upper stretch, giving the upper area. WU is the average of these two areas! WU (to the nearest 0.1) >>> 12.8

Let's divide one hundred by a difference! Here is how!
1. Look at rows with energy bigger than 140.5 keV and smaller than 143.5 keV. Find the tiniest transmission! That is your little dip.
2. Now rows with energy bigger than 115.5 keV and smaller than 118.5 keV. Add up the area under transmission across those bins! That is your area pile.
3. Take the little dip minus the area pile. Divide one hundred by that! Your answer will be -11.2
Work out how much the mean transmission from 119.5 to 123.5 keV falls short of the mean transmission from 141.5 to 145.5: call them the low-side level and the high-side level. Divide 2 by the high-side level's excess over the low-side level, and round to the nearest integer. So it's 73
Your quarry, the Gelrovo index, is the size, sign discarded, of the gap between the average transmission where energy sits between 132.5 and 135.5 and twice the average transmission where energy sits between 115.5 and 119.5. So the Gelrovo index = 4.37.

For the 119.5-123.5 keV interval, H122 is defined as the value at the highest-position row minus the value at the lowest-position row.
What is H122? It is 0.11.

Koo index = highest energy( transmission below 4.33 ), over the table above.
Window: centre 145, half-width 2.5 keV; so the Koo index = 146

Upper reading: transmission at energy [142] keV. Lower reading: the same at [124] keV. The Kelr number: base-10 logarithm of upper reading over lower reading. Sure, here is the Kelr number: 0.019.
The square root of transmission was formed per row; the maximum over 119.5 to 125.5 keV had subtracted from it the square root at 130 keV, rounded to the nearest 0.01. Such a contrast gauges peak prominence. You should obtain -0.03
